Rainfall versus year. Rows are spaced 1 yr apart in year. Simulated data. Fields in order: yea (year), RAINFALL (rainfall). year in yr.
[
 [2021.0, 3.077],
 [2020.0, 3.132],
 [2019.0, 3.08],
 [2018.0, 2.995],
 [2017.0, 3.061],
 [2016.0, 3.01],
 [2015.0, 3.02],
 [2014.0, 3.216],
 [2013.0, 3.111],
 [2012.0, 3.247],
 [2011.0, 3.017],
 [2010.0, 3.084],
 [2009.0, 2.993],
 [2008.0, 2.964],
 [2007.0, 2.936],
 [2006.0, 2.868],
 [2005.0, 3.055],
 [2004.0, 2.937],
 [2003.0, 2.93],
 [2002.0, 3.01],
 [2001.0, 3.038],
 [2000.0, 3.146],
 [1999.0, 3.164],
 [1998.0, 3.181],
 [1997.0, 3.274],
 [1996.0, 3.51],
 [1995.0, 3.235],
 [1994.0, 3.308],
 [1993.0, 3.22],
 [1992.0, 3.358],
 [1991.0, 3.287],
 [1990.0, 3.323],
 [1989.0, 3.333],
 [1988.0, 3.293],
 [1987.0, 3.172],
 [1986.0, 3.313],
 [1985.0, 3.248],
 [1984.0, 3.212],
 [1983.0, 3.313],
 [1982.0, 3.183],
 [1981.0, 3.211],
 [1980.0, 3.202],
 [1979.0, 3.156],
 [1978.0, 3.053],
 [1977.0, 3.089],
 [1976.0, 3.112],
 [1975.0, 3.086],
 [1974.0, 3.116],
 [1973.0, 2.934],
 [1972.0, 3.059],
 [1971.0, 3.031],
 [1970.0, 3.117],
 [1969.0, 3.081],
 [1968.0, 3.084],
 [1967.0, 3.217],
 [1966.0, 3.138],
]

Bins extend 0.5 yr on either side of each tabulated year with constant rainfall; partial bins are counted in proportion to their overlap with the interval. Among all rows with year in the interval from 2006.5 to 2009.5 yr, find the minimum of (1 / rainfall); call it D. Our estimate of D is 0.334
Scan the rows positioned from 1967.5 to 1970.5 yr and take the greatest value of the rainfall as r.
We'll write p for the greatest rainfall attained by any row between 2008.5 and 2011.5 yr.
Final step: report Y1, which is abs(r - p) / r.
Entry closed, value 0.01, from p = 3.084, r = 3.117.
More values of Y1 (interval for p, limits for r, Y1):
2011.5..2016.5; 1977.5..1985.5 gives 0.02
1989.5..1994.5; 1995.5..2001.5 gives 0.04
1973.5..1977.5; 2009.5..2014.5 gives 0.04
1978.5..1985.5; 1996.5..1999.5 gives 0.01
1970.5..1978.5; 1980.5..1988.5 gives 0.06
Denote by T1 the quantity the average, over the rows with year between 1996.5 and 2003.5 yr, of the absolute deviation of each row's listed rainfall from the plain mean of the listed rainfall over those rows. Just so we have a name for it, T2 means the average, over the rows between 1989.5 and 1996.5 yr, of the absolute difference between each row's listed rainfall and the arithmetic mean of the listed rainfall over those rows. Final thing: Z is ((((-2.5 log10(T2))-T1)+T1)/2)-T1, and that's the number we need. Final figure 1.38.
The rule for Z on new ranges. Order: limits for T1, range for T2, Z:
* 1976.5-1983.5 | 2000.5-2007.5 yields 1.49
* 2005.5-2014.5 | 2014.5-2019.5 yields 1.80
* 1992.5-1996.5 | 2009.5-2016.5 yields 1.29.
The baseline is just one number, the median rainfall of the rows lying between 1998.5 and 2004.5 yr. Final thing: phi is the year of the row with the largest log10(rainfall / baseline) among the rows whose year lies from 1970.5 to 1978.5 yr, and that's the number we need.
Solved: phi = 1974.0 yr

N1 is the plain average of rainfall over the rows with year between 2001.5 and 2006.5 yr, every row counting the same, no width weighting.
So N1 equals 3.0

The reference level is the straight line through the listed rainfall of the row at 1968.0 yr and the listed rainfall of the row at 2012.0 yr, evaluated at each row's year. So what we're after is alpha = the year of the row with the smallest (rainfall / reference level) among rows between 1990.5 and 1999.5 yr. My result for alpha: 1999.0 yr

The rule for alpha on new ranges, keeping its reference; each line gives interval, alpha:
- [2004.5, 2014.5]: 2006.0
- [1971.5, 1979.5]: 1973.0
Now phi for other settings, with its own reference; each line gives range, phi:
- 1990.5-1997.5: 1996.0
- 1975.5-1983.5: 1983.0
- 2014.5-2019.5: 2019.0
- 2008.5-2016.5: 2012.0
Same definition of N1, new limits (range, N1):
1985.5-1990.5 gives 3.3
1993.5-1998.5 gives 3.3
